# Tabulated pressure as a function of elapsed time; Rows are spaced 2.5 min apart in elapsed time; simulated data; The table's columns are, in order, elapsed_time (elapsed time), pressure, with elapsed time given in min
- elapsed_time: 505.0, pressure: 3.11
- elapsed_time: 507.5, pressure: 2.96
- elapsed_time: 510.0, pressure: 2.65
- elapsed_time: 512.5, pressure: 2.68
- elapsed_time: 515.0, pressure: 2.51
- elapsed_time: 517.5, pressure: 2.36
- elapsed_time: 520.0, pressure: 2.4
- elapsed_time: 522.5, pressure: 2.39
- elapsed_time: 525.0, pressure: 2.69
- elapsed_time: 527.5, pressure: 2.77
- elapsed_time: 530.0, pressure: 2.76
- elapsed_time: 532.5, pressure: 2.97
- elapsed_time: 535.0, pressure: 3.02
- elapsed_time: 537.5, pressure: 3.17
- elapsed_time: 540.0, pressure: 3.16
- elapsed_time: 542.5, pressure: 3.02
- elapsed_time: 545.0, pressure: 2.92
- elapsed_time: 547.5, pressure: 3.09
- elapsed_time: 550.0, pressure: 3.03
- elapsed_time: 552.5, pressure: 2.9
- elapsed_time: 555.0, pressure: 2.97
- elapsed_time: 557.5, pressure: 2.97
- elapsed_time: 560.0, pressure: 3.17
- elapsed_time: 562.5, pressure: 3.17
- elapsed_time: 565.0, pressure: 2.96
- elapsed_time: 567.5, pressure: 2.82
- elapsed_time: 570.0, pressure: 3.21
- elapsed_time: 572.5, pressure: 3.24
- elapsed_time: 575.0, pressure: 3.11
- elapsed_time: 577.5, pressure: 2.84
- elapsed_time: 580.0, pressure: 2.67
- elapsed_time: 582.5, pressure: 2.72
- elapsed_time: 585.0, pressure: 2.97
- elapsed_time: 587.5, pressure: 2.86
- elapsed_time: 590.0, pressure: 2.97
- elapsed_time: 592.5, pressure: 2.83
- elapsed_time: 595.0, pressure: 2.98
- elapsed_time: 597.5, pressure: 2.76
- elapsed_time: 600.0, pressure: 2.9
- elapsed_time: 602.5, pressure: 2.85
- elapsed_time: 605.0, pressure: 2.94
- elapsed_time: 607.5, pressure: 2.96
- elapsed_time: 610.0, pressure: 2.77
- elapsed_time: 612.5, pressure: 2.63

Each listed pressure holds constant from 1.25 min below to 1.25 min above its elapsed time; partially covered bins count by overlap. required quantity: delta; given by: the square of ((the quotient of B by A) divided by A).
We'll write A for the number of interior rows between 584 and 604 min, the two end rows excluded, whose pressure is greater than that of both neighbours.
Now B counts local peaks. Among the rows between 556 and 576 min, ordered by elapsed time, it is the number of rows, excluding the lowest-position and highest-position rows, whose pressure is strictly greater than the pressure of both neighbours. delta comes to 0.0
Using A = 3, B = 1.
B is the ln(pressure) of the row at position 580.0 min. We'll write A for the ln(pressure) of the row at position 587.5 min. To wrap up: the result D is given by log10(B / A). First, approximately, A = 1.051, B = 0.98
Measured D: -0.03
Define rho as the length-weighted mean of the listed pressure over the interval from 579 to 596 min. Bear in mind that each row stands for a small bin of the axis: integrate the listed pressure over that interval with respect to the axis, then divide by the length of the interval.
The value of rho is 2.86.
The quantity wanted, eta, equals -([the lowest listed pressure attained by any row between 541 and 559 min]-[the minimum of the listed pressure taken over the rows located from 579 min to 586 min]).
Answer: -0.23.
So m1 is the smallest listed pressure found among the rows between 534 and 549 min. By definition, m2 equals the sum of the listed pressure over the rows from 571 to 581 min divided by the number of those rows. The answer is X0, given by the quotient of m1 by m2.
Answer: 0.98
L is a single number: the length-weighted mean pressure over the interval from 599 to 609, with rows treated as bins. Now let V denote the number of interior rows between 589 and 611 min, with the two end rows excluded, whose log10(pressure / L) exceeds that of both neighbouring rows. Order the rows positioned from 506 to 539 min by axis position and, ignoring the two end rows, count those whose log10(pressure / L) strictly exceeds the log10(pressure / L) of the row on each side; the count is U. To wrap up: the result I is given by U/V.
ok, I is 1.0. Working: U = 3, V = 3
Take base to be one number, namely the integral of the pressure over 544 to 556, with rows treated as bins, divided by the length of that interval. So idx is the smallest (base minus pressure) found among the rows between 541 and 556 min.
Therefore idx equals -0.11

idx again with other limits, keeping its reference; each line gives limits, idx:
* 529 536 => -0.04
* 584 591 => 0.01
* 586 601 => 0.00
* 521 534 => 0.01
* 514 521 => 0.47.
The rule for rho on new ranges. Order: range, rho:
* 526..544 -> 2.98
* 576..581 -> 2.78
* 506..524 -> 2.57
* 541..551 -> 3.02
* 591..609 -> 2.89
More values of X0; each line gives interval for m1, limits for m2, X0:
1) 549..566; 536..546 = 0.95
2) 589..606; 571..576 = 0.87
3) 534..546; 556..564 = 0.94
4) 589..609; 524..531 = 1.01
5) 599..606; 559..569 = 0.94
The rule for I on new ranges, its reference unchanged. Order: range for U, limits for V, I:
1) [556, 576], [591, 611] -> 0.3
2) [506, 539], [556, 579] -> 3.0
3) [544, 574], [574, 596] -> 0.5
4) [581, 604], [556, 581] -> 4.0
